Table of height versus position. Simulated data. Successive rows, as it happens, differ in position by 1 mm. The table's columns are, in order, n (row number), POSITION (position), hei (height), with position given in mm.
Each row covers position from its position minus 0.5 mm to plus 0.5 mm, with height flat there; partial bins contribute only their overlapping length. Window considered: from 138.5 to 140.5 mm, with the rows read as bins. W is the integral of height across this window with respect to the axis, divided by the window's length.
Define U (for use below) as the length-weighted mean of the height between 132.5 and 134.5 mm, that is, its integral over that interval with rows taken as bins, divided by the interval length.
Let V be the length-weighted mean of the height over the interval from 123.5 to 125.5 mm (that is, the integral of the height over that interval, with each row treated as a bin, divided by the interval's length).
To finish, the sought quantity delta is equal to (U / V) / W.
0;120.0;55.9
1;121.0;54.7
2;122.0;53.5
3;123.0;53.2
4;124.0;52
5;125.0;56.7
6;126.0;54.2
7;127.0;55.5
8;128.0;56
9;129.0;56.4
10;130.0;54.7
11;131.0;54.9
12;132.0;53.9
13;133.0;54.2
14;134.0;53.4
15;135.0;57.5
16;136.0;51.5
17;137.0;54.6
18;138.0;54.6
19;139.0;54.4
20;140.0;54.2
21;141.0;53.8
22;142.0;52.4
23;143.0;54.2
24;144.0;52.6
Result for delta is 0.0182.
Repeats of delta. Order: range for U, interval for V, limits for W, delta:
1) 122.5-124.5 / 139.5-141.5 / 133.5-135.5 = 0.0176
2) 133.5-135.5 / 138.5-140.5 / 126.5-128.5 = 0.0183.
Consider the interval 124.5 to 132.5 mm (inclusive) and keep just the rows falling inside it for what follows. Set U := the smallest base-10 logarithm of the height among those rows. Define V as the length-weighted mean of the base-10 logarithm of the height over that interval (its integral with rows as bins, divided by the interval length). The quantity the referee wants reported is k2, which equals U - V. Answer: -0.011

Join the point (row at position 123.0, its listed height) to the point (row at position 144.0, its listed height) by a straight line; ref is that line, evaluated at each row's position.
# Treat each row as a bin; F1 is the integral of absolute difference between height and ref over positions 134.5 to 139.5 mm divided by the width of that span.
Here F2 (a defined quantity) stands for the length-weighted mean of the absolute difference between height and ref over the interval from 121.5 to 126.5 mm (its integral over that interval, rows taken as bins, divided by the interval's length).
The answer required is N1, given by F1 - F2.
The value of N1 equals 1.03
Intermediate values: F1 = 2.25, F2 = 1.22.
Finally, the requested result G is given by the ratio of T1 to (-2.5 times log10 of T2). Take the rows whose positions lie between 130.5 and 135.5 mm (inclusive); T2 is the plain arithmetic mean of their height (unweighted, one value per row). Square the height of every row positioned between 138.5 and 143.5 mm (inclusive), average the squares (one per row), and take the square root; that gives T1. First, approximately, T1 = 53.8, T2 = 54.8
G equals -12.4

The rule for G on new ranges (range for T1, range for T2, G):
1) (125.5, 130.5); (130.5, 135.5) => -12.7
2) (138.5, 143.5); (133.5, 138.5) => -12.4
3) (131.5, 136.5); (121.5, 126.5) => -12.5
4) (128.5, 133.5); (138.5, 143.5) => -12.7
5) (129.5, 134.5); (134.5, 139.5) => -12.5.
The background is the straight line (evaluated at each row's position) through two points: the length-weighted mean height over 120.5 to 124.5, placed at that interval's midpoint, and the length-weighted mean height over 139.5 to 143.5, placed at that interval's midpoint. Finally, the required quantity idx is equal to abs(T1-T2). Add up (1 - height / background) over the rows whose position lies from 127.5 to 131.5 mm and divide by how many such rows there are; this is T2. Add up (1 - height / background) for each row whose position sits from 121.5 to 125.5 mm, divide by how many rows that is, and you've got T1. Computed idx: 0.029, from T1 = -0.009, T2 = -0.0382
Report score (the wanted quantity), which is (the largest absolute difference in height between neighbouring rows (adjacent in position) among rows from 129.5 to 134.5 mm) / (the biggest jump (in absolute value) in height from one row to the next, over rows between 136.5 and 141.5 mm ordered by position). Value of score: 2.50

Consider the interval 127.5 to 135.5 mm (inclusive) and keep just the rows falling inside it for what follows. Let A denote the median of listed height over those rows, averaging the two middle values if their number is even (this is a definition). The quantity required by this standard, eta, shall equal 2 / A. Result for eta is 0.0365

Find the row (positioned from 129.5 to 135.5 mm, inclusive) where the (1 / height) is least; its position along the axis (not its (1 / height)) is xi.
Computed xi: 135.0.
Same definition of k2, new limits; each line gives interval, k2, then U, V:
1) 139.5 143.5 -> -0.010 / 1.72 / 1.73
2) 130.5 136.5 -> -0.022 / 1.71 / 1.73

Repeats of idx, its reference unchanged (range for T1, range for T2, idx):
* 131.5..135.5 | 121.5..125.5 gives 0.014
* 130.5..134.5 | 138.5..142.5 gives 0.010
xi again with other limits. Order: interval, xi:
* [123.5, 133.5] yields 125.0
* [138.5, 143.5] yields 139.0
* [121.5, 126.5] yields 125.0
